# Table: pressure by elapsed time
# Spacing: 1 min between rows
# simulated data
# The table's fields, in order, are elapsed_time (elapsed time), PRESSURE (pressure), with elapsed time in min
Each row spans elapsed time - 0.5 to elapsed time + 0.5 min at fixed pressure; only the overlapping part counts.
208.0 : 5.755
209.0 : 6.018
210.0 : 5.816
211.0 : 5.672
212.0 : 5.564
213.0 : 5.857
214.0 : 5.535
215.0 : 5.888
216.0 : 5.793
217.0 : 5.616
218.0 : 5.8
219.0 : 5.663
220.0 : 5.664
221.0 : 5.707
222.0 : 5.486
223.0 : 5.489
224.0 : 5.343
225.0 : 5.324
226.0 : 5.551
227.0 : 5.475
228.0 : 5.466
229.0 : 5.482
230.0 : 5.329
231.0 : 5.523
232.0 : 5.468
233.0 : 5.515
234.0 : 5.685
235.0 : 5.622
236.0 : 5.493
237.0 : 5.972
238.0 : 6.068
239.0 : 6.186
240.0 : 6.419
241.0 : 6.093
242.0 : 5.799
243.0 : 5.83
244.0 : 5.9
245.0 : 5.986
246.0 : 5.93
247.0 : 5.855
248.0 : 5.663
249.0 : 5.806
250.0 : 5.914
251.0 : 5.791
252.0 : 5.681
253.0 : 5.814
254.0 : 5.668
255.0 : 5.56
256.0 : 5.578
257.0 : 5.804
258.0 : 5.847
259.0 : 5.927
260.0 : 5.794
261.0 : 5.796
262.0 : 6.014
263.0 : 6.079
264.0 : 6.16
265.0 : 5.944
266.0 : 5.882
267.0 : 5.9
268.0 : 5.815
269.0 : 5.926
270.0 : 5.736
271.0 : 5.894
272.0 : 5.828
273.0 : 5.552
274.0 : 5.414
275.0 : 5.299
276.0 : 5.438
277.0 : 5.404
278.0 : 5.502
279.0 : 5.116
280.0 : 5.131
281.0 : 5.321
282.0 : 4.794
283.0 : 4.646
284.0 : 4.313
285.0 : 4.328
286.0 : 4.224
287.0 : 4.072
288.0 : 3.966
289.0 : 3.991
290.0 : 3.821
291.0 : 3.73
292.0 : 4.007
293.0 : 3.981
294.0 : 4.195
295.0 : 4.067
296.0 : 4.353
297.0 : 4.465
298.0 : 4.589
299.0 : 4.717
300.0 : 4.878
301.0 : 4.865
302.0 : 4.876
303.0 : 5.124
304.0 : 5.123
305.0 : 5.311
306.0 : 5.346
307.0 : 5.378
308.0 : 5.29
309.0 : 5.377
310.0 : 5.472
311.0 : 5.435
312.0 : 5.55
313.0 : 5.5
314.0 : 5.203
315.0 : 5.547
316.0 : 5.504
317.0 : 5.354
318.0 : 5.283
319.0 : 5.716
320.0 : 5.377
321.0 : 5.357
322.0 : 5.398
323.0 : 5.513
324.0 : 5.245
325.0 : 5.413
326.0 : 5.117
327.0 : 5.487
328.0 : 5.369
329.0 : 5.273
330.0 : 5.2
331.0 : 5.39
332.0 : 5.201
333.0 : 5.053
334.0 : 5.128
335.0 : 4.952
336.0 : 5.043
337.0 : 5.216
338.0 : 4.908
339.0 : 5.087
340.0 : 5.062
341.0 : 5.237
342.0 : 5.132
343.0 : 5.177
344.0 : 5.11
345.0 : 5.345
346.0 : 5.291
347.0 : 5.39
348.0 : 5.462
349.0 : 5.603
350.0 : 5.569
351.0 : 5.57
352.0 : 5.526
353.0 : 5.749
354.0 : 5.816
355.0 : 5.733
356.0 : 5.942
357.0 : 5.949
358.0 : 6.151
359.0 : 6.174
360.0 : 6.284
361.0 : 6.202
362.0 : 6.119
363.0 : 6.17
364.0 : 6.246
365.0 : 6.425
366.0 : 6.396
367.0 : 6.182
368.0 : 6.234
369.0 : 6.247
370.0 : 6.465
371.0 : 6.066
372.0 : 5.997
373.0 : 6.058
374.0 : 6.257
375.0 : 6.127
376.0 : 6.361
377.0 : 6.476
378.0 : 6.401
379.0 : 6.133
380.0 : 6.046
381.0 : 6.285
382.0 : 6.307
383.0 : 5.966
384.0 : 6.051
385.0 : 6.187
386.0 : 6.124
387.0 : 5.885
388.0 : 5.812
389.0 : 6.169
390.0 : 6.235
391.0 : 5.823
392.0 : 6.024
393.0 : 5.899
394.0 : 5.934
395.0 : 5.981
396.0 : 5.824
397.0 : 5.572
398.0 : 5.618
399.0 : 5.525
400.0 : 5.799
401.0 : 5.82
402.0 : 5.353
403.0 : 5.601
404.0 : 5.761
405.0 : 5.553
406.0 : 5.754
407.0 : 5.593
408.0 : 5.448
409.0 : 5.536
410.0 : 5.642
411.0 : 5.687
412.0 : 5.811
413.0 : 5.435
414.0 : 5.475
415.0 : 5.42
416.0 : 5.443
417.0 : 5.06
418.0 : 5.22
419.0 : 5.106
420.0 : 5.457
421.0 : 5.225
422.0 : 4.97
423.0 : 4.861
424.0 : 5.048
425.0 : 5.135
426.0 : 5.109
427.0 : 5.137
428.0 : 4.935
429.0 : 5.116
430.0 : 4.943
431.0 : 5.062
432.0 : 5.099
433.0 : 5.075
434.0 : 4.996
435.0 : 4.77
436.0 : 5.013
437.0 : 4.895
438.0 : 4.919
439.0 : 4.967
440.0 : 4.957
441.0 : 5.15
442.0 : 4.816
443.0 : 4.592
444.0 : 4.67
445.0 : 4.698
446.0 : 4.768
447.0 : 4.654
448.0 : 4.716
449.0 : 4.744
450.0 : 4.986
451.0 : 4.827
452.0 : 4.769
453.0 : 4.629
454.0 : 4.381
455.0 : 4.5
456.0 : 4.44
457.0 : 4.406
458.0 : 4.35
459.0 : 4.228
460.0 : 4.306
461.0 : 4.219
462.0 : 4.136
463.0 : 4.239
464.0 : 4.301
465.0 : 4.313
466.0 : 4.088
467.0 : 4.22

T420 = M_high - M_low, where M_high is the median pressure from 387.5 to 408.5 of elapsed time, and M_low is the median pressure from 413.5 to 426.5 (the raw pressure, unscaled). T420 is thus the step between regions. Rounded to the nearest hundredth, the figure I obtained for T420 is 0.66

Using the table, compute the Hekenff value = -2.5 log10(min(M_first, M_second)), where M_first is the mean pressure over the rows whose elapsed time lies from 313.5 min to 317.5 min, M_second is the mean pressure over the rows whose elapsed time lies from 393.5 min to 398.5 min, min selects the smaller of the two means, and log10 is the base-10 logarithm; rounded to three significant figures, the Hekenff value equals -1.83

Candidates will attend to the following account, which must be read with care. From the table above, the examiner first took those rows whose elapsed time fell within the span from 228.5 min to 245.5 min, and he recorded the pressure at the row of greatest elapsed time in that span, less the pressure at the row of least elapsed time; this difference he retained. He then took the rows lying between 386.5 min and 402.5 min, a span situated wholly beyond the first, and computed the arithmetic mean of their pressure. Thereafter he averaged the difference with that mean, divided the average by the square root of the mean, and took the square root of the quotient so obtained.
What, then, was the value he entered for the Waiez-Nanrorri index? 1.15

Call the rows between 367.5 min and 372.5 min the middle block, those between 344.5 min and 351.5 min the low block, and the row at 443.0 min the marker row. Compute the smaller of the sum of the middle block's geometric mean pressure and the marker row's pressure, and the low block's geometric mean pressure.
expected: 5.46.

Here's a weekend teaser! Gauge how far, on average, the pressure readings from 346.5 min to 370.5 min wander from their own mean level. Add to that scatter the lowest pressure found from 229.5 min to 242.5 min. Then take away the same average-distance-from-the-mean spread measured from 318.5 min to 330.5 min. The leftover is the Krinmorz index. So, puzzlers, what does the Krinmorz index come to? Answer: 5.5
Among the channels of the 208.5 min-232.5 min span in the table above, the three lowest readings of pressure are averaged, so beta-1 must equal 5.33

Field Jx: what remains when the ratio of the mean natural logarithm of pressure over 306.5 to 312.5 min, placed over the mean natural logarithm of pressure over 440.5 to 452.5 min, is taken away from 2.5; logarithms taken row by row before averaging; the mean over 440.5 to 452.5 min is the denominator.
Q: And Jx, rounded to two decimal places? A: 1.42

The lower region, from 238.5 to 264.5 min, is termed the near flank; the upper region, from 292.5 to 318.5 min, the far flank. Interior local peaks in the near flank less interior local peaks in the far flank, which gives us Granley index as -2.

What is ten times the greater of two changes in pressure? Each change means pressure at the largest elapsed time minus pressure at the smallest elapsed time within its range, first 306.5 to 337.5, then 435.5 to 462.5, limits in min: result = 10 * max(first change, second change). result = -1.6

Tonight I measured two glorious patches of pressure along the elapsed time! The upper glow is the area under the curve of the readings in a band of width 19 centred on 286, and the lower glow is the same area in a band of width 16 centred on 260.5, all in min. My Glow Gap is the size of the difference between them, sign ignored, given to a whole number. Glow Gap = 9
